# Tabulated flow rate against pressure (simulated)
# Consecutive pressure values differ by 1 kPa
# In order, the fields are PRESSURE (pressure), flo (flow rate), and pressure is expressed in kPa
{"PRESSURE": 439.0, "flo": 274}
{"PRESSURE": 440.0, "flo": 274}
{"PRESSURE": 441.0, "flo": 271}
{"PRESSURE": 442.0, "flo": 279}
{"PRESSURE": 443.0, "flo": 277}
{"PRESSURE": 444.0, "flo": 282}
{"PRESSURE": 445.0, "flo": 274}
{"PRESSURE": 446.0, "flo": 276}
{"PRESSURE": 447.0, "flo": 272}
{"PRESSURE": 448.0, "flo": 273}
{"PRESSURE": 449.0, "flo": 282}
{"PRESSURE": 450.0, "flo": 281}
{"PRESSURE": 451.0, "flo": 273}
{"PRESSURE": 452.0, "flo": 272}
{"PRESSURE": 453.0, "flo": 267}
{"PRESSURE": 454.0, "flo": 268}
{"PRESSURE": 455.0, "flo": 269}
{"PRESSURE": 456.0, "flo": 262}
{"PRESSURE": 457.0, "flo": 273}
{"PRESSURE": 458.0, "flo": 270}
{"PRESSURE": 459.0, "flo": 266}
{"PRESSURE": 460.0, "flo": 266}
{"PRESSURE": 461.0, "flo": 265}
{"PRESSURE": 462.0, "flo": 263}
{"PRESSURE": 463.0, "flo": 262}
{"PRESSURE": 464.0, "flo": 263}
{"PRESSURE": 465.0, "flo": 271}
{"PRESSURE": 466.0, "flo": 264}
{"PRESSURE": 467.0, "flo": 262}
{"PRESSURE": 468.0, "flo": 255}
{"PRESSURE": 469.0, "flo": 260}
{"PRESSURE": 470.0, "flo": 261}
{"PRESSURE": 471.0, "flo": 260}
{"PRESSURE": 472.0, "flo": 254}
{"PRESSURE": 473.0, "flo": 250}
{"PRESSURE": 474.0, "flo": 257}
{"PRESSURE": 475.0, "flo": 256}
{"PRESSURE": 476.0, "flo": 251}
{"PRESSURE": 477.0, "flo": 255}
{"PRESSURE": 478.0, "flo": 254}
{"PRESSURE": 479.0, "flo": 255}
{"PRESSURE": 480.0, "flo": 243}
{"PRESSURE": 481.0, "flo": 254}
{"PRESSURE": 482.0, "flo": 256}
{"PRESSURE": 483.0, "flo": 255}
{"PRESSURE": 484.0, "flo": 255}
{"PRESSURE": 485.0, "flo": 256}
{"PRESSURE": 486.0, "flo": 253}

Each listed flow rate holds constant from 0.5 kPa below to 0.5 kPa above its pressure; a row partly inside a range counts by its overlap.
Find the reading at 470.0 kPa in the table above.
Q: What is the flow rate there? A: 261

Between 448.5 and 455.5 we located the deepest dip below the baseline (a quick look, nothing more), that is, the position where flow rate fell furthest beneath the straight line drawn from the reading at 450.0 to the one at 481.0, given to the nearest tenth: 453.0 kPa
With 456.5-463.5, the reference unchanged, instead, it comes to 463.0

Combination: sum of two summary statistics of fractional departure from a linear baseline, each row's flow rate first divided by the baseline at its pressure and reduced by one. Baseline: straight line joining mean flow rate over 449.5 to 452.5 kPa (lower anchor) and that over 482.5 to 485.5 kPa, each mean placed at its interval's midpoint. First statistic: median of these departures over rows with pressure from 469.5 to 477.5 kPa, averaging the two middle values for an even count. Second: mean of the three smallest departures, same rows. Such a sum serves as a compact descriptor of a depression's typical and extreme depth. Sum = -0.056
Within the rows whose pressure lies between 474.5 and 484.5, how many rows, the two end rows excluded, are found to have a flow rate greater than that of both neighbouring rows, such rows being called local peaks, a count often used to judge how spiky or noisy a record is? 3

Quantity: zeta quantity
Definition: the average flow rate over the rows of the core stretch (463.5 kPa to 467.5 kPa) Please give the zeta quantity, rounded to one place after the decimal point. 265.0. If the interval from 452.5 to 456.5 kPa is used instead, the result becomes 266.5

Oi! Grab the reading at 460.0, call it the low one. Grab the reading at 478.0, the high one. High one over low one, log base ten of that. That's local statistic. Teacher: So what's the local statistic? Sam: -0.0200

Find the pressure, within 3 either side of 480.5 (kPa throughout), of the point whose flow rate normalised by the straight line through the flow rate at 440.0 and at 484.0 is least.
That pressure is 480.0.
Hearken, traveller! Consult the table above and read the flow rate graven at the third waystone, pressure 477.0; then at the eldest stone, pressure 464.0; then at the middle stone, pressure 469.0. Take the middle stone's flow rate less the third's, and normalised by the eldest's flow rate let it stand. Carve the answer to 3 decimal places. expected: 0.019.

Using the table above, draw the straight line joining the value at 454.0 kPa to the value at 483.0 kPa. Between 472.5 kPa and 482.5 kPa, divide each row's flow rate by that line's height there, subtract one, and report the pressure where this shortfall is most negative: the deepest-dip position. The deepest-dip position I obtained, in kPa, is 480.0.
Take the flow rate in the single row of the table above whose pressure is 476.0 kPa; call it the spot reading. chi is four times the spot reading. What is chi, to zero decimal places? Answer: 1004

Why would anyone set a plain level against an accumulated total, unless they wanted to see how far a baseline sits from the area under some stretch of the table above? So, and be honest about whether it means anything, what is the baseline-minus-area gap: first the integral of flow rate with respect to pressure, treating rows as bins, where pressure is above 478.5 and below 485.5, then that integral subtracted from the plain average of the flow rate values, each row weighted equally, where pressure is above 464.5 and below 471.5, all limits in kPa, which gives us -1512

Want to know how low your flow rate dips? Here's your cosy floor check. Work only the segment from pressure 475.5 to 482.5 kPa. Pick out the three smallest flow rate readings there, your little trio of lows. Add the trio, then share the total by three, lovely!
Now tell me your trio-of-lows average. 249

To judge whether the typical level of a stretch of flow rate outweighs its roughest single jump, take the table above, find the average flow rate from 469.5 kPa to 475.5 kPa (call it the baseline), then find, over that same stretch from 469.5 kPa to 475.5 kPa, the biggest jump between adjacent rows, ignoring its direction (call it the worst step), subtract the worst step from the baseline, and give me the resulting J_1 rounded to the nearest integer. 249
